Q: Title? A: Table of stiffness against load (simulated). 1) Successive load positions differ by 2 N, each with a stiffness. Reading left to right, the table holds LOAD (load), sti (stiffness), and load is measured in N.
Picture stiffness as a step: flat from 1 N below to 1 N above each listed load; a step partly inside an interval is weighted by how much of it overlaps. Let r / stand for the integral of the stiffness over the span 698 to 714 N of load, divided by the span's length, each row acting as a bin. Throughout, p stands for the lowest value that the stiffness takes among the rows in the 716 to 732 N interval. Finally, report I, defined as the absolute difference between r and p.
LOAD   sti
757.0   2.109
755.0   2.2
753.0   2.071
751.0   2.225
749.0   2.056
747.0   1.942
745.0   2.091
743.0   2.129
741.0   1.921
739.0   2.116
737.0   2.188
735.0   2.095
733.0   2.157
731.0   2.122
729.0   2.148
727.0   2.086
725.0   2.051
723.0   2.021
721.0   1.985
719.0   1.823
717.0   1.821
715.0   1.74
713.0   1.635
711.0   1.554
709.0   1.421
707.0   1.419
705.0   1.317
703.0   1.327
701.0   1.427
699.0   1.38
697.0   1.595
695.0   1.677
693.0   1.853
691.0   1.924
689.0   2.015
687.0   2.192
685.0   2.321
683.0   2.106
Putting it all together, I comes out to 0.4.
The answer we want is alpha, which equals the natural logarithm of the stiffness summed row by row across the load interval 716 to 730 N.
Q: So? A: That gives 4.81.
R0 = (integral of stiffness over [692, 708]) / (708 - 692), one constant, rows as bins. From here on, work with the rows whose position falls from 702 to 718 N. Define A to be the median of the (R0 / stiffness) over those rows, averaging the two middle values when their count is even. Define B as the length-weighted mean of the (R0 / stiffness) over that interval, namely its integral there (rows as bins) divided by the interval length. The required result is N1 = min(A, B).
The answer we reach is 0.993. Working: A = 1.01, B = 0.99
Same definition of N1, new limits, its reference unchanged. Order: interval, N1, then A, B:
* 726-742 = 0.708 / 0.71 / 0.71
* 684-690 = 0.684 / 0.68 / 0.69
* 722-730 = 0.722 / 0.72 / 0.72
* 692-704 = 0.985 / 1.00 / 0.99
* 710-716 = 0.915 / 0.92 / 0.91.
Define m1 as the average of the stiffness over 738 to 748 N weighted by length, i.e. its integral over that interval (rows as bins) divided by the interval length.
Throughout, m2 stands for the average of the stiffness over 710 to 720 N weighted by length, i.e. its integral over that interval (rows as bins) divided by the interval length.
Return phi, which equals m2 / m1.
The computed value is 0.84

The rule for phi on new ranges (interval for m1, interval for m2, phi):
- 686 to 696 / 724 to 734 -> 1.09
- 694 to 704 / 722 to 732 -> 1.41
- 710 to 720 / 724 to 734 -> 1.23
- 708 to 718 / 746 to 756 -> 1.28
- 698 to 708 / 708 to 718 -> 1.19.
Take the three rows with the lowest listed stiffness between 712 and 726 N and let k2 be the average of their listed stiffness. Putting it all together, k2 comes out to 1.73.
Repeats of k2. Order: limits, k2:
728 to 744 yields 2.04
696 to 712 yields 1.34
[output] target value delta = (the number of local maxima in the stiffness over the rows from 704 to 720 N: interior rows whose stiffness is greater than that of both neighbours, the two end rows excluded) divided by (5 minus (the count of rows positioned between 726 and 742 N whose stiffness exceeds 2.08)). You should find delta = 0.00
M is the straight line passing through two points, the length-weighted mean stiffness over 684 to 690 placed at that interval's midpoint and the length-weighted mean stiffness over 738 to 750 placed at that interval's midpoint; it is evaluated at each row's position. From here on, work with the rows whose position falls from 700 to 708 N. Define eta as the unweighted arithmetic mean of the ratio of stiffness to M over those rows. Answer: 0.64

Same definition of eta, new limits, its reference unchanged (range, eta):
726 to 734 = 1.03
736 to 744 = 1.02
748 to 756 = 1.06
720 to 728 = 0.97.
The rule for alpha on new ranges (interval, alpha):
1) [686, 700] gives 4.06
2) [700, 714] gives 2.55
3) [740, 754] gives 5.06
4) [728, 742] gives 5.21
